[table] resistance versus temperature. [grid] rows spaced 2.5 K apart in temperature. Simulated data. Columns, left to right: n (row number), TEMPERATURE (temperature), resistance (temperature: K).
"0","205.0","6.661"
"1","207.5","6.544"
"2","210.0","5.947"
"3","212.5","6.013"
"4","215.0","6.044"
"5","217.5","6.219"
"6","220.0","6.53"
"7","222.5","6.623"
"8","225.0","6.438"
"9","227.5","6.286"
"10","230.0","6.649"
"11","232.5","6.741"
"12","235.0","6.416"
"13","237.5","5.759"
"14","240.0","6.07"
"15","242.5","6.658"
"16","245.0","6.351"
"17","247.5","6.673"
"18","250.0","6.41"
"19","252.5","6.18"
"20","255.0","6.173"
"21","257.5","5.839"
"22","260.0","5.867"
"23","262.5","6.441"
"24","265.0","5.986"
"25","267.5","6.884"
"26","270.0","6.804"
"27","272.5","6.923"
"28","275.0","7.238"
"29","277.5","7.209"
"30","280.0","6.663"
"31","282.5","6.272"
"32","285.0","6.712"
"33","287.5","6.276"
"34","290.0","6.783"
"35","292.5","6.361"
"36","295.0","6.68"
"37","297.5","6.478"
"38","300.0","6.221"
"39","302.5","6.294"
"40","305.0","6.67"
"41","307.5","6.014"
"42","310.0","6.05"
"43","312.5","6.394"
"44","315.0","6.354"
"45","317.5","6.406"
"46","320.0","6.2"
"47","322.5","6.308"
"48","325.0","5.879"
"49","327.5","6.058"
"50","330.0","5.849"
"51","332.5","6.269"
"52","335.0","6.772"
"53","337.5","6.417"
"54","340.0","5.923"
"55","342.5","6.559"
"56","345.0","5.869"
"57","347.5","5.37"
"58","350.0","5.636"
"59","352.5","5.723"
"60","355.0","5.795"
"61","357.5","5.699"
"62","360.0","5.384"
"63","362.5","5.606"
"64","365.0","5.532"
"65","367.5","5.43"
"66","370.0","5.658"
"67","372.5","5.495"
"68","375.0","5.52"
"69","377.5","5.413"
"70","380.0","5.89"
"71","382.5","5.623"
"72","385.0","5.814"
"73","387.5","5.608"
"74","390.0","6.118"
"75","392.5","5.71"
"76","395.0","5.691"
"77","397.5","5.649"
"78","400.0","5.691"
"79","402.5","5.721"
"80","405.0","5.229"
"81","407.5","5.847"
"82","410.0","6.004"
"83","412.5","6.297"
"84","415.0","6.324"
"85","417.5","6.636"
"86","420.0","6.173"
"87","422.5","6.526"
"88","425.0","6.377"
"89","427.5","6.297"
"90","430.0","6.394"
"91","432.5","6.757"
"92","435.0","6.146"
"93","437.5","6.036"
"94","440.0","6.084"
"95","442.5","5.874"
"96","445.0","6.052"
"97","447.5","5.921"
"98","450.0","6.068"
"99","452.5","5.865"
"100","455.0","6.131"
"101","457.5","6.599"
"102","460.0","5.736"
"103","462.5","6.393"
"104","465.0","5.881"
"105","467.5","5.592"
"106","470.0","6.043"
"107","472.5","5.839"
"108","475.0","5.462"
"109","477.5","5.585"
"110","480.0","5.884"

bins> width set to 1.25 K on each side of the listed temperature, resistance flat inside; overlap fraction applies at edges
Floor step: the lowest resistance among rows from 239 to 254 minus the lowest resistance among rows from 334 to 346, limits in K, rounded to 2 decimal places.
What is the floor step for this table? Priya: 0.20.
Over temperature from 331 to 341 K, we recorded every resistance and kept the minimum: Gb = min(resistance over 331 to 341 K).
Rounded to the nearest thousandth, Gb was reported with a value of 5.923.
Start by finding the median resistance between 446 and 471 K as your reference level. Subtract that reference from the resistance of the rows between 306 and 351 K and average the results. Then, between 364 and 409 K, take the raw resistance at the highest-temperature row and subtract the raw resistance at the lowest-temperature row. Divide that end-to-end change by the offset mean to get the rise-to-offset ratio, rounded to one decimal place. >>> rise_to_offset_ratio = 2.1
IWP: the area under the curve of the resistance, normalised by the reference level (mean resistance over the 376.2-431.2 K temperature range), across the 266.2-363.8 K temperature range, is 103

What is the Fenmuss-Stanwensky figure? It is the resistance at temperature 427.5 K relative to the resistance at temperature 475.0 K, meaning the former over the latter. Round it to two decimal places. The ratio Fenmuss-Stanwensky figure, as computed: 1.15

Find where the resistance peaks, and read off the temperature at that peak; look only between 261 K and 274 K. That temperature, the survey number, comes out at 272.5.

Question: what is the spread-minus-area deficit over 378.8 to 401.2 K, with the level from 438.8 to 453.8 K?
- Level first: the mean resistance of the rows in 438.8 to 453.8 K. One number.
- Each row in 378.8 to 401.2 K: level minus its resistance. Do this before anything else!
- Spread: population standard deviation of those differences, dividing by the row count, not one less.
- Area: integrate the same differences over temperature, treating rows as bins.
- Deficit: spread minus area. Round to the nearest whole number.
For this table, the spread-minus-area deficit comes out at -5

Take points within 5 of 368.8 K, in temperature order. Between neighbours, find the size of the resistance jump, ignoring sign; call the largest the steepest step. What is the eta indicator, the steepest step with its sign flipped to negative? -0.23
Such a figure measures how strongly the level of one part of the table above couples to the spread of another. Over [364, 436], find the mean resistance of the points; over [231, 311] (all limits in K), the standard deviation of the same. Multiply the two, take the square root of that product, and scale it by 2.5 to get 3.7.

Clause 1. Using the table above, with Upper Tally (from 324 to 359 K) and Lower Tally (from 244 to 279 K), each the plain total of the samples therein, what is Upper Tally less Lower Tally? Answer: -7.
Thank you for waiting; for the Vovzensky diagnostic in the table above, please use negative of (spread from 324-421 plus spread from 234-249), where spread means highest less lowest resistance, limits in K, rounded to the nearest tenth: -2.5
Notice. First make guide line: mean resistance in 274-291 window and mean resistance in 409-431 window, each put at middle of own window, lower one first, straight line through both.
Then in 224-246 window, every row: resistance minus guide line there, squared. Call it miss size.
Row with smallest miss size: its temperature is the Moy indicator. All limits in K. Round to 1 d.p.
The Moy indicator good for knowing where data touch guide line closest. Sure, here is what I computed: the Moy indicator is 232.5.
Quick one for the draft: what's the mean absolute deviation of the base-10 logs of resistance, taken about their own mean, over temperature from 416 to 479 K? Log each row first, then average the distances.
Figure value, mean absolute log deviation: 0.0190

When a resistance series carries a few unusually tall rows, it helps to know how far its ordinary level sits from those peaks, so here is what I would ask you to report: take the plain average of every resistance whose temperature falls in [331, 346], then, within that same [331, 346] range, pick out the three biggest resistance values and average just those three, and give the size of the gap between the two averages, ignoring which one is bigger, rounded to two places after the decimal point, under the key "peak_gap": 0.28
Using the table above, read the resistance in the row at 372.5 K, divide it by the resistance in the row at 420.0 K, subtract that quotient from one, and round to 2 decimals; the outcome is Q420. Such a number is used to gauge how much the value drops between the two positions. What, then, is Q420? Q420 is 0.11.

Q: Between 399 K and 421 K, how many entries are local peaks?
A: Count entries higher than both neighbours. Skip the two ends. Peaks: 2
